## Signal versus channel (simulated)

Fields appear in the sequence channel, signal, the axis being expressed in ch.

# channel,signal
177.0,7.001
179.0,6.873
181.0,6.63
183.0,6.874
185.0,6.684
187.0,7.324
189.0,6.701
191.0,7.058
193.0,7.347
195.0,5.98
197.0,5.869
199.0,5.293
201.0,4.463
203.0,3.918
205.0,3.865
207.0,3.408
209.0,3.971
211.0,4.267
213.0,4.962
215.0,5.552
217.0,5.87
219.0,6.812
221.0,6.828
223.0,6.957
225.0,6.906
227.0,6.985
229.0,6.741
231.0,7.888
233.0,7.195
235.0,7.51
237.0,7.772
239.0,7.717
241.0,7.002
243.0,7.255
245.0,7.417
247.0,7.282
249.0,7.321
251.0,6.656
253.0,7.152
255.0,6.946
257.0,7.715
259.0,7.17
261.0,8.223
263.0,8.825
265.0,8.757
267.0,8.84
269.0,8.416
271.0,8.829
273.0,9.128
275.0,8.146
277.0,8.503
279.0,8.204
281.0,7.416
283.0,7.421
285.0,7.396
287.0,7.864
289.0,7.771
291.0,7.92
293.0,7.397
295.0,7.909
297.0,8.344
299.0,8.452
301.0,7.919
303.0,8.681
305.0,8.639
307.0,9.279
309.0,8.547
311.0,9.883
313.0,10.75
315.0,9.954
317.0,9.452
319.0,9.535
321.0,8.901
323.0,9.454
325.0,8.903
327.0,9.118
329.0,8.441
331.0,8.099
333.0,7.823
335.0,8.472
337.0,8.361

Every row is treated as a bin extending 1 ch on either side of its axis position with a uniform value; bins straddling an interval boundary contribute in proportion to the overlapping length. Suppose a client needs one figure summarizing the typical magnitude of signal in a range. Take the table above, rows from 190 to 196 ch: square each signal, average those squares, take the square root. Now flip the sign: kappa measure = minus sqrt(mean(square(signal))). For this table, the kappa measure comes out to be -6.8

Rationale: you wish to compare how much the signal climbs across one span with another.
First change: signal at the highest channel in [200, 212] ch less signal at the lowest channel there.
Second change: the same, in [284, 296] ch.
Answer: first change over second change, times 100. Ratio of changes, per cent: -38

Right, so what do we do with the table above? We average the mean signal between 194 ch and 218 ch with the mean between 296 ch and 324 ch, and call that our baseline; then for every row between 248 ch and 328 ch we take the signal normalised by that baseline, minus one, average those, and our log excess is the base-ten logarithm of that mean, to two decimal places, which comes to -0.68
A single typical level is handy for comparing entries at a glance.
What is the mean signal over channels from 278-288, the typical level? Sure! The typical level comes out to 7.7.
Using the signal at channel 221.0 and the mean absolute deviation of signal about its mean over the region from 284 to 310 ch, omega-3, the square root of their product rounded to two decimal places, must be 1.76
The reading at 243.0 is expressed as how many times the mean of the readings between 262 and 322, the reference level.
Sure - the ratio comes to 0.85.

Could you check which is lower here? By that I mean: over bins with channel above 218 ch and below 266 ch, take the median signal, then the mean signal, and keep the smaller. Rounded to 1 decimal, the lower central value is 7.2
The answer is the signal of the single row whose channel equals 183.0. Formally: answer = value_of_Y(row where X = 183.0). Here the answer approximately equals 6.874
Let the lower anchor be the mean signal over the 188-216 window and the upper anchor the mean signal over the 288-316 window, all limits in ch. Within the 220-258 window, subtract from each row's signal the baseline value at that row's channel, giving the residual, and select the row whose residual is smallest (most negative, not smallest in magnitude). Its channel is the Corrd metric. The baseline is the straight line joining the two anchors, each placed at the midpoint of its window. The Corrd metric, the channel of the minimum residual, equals 251.0 ch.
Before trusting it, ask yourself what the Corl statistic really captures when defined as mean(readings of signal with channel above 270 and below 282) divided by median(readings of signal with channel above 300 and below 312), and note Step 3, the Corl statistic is 0.97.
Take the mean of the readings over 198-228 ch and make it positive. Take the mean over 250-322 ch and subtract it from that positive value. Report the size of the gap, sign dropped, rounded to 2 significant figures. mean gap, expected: 3.0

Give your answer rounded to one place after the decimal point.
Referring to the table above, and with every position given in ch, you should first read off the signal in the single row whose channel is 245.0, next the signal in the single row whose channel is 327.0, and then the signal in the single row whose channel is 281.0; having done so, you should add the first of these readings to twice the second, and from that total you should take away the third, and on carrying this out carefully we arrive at 18.2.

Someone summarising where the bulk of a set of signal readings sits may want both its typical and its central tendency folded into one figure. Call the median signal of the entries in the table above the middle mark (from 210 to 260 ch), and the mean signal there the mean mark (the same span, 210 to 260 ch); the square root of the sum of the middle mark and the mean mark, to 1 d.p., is 3.7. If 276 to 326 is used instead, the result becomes 4.1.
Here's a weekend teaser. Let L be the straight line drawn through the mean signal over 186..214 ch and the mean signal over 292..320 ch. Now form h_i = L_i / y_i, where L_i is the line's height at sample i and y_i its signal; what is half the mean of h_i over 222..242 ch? 0.441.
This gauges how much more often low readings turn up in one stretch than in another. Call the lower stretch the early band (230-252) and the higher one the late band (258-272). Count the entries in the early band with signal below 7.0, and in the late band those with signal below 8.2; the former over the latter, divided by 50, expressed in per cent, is 2.00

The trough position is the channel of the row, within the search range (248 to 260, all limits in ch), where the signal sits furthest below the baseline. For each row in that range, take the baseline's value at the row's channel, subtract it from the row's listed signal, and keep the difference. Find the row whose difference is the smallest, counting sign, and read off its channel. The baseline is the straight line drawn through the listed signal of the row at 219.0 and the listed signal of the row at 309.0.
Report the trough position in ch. 251.0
